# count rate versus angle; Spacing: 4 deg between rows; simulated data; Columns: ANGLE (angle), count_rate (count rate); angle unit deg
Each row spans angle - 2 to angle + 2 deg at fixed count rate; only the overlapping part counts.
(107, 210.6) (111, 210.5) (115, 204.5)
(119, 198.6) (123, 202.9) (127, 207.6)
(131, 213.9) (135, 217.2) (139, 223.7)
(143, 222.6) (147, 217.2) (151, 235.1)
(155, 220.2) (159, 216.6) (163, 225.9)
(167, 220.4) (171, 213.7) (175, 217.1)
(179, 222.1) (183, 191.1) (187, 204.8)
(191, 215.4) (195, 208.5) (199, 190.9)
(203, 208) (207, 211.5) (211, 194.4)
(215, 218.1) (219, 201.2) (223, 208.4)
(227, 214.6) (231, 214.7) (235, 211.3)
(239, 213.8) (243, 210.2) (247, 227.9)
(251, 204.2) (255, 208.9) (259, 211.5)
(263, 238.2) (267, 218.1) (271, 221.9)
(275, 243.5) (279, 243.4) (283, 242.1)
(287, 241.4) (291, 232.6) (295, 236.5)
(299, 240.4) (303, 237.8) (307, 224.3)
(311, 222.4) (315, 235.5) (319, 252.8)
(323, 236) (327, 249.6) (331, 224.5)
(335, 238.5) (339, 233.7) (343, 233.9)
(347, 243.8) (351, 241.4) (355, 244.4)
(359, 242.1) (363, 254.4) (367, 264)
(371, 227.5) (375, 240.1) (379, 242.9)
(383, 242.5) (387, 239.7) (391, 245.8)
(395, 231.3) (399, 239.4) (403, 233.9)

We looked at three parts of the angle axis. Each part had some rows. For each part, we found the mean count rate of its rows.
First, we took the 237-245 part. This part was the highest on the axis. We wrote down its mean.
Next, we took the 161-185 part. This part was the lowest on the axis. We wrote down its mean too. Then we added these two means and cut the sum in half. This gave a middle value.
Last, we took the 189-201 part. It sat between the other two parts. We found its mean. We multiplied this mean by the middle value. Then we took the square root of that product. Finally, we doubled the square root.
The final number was 418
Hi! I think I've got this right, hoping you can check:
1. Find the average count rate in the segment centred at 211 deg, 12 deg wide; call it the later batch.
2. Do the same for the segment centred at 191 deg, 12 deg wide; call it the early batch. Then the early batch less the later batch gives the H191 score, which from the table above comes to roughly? 2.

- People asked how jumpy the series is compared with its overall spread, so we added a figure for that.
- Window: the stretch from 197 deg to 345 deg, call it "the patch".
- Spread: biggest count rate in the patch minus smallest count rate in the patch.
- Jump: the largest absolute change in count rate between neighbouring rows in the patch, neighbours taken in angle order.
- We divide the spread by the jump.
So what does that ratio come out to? 2.3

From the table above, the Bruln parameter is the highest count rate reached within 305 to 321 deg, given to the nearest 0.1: 252.8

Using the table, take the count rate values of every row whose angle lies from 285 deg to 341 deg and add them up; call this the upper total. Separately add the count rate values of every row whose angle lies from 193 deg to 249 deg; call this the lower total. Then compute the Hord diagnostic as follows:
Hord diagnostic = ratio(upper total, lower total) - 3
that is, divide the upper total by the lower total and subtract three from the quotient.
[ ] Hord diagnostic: -1.87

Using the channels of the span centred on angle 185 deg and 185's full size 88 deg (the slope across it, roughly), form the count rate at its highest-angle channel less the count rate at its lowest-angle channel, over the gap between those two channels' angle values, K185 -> -0.10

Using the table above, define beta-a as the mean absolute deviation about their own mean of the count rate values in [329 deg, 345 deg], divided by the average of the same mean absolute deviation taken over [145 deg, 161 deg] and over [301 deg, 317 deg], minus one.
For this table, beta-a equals -0.38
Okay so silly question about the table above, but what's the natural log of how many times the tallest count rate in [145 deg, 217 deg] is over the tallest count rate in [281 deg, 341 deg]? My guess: -0.073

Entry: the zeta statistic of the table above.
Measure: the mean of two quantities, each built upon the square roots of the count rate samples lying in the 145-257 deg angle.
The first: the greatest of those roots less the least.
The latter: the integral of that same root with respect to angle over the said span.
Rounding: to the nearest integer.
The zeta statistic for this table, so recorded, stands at 817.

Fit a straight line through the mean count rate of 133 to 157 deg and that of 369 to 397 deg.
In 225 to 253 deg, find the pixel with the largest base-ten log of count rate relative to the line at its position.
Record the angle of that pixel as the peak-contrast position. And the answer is 247 deg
